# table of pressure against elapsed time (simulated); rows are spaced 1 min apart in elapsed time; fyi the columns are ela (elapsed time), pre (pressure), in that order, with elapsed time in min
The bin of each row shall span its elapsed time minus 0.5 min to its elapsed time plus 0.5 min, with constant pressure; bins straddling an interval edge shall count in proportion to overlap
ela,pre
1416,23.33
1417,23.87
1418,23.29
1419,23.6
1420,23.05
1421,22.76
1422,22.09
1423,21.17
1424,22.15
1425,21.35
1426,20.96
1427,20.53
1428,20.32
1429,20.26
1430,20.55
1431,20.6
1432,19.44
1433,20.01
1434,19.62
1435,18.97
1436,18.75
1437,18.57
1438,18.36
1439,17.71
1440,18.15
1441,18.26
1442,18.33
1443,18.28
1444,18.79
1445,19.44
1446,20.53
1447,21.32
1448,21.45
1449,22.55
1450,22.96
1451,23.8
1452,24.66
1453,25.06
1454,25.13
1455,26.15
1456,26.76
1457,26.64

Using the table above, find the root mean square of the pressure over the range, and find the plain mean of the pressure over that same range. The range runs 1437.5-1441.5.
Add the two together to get 36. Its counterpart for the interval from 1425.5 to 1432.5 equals 41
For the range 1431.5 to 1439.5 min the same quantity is 38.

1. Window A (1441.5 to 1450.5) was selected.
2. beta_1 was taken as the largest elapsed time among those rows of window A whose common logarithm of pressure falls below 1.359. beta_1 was 1449 min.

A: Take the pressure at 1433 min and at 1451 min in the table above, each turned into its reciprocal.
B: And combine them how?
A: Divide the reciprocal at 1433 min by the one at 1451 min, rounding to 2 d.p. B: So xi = 1.19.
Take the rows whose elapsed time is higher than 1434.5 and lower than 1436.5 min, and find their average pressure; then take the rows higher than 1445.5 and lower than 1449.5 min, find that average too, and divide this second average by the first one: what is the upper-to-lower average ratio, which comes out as 1.14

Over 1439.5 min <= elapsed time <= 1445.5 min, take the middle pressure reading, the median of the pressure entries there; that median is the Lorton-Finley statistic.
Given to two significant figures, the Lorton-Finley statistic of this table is 18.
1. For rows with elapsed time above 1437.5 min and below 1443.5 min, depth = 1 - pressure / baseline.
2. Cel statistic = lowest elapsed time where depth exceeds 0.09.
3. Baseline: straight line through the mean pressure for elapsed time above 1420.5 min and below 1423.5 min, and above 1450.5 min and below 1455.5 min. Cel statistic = 1438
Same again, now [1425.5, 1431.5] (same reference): 1428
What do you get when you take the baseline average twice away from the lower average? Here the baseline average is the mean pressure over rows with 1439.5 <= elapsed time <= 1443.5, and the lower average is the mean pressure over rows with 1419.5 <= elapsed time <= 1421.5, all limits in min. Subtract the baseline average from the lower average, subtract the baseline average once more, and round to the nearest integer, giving -14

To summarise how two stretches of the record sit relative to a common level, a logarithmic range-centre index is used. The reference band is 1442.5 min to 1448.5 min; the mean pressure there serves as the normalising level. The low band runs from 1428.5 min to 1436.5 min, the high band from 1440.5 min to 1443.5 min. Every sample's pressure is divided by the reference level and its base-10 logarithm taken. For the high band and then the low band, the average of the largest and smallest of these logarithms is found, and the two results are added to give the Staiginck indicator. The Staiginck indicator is -0.045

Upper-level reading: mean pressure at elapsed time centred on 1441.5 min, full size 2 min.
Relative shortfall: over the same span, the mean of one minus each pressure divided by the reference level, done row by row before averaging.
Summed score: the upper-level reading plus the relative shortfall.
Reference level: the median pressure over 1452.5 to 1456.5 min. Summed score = 18.6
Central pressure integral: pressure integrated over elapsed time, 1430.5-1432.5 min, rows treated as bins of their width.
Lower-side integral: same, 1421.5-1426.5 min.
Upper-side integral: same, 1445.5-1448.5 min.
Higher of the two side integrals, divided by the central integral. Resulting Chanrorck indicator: 2.7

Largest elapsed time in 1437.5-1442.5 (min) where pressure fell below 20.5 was 1442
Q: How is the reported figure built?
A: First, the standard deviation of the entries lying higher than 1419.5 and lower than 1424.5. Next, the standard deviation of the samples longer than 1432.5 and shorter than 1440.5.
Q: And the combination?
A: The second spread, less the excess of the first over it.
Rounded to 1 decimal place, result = 0.8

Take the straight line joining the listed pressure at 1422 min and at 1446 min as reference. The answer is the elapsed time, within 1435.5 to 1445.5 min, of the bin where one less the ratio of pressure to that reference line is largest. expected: 1439 min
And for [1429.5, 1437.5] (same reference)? 1437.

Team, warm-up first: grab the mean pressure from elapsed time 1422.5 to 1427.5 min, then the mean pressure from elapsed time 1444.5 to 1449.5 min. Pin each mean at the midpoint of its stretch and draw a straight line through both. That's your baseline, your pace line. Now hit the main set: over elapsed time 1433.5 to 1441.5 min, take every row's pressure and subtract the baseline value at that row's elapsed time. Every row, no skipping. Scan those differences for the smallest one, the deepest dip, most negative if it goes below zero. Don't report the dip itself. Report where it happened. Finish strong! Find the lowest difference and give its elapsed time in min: 1439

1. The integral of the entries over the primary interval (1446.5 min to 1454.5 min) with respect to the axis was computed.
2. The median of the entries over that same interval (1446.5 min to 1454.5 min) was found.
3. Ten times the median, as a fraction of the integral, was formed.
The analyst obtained 1.3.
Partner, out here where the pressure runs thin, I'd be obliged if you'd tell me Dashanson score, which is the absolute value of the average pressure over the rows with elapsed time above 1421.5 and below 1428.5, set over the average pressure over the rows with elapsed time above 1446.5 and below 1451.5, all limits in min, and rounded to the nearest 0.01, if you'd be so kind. 0.95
